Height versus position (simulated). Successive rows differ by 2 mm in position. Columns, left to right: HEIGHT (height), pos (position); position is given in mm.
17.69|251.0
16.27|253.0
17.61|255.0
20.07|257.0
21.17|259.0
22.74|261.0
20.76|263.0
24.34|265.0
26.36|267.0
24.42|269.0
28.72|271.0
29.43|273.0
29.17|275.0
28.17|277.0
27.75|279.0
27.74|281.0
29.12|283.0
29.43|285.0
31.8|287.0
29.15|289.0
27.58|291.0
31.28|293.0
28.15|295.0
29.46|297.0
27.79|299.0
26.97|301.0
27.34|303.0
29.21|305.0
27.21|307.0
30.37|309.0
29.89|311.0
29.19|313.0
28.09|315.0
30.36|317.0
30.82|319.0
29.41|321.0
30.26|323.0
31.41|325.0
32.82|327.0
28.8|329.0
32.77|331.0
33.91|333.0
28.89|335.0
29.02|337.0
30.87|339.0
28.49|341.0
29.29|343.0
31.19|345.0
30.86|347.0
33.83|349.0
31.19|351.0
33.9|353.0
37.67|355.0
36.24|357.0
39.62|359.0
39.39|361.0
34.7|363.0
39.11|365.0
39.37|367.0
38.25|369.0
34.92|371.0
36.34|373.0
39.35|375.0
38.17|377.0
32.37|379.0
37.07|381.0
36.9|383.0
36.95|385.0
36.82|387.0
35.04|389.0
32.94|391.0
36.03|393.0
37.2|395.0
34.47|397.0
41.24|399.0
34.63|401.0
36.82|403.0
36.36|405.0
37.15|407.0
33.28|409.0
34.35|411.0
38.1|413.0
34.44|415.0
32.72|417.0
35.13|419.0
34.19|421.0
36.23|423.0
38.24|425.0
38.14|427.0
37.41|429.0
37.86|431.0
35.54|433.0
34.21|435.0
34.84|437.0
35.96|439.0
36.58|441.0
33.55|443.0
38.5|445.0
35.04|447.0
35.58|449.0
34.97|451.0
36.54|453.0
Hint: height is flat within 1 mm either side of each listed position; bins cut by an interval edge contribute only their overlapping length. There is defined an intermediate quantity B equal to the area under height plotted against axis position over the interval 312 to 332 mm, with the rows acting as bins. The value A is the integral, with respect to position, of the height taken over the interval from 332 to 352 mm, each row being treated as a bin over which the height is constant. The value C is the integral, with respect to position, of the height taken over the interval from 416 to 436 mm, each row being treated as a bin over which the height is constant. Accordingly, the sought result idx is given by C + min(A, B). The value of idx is 1327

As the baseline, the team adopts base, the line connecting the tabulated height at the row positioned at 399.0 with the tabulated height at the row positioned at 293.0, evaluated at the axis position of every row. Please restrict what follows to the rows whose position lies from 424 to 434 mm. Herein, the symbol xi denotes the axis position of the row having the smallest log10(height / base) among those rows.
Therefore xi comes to 433.0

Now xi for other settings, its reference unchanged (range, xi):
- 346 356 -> 347.0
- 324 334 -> 329.0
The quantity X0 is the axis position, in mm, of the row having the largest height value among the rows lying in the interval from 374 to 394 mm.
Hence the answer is 375.0 mm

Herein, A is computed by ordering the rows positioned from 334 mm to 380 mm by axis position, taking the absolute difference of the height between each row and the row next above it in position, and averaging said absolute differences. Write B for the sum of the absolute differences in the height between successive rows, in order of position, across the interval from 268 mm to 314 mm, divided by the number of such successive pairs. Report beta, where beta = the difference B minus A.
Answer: -0.7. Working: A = 2.26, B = 1.6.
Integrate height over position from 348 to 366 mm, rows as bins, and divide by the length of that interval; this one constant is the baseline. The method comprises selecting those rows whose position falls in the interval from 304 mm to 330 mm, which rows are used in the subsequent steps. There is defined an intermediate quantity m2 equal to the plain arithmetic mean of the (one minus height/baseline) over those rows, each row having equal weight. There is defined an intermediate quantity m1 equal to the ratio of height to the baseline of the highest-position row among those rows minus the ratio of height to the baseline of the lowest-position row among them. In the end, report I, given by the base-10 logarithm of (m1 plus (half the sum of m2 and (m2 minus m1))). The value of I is -0.8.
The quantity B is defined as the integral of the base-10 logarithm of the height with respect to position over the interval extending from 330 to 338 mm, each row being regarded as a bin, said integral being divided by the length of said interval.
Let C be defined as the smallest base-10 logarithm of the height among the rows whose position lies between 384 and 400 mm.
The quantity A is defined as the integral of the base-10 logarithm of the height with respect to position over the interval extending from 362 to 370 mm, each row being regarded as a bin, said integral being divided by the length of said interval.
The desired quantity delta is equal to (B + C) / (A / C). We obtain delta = 2.90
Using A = 1.58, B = 1.49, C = 1.52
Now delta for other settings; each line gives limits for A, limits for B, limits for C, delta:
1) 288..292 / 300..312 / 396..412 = 3.12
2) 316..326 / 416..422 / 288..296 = 2.89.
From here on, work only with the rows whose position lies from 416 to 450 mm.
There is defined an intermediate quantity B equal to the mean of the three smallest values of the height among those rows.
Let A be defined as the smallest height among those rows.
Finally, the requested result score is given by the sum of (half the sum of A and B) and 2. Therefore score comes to 35.1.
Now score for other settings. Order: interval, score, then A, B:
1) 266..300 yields 27.3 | 24.42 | 26.1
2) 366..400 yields 34.8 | 32.37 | 33.3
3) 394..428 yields 35.1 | 32.72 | 33.4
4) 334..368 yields 30.6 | 28.49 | 28.8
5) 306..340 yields 29.6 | 27.21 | 28.0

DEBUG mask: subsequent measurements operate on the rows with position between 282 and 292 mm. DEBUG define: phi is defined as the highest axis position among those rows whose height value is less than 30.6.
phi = 291.0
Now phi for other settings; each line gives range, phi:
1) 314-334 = 329.0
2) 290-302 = 301.0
